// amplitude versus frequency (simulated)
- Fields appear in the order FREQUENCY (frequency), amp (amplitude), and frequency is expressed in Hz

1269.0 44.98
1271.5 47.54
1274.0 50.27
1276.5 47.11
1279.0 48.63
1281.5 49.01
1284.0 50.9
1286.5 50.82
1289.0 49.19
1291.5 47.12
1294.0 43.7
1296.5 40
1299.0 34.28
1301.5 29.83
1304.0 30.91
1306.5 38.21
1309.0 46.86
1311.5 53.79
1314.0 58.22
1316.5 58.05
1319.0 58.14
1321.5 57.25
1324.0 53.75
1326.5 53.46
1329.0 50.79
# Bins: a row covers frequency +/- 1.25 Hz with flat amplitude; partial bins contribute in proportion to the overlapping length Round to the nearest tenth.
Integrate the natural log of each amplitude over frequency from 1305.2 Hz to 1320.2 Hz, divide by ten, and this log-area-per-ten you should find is 5.9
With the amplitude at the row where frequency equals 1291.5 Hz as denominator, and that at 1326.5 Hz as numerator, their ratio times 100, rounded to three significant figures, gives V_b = 113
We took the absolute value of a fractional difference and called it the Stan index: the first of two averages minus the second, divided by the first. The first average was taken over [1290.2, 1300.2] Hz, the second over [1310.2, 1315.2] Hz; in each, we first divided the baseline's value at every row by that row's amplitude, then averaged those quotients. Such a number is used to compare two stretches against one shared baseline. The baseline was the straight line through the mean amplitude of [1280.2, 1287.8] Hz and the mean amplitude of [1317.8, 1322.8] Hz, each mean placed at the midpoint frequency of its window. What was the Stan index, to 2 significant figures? 0.22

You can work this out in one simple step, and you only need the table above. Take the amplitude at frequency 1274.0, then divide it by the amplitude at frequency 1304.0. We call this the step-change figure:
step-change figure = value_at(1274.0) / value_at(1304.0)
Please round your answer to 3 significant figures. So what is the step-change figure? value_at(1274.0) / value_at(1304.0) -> 1.63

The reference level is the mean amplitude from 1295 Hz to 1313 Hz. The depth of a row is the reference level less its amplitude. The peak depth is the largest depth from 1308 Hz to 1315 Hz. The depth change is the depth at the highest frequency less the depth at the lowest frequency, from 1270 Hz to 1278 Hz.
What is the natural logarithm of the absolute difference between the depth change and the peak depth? 2.1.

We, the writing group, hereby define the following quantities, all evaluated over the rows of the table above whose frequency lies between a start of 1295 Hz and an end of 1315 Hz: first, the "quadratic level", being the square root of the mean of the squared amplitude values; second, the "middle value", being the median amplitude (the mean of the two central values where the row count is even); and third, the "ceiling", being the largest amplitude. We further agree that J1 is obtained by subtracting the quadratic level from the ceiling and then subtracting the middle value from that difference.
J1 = -24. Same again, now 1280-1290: -49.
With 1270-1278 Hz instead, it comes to -46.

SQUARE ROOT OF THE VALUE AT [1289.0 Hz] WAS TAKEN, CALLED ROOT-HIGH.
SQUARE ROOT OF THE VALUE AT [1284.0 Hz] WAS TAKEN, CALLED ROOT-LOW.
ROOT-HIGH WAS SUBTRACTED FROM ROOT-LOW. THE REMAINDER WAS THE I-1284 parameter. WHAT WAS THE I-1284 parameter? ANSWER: 0.1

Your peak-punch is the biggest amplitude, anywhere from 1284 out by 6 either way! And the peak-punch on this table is 50.9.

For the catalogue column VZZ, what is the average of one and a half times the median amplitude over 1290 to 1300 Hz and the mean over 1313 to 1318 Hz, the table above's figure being 60.5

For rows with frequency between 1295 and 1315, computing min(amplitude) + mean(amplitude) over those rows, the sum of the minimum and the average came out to 71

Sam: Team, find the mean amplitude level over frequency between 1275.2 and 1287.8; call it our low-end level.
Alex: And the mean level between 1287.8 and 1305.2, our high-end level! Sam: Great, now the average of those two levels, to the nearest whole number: 44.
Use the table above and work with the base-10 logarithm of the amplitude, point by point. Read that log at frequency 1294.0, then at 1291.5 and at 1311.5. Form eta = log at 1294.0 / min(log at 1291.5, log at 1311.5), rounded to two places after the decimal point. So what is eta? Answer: 0.98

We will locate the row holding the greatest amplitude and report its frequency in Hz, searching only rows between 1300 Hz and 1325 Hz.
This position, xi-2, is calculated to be 1314.0 Hz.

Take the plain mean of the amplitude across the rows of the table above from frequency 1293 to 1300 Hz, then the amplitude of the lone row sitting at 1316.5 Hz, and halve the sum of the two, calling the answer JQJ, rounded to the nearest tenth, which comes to 48.7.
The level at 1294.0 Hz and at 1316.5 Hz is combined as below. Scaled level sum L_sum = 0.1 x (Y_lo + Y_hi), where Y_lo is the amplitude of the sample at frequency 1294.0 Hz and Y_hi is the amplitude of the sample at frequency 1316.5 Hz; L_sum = 10.2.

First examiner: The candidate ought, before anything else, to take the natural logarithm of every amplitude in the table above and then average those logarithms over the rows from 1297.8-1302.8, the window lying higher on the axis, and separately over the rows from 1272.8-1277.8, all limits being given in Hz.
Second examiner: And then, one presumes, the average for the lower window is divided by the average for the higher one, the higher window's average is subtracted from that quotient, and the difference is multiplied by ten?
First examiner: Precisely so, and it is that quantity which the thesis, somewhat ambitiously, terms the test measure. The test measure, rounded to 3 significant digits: -23.4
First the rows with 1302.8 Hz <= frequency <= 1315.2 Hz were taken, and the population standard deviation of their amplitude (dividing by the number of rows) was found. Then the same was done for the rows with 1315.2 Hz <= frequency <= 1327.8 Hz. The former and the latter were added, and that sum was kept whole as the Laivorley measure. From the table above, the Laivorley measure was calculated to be 12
